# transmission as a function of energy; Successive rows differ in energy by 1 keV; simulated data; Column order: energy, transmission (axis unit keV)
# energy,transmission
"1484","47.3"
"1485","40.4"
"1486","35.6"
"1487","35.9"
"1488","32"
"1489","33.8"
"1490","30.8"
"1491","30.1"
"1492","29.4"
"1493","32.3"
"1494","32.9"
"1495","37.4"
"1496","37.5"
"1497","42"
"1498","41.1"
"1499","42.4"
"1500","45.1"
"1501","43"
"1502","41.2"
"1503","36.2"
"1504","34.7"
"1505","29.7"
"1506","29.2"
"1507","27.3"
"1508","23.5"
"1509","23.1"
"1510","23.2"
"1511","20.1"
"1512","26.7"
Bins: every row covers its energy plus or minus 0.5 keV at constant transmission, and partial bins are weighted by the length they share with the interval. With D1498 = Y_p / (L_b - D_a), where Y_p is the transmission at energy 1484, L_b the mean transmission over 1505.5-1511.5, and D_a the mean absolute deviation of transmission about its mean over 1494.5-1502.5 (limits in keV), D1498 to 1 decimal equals 2.1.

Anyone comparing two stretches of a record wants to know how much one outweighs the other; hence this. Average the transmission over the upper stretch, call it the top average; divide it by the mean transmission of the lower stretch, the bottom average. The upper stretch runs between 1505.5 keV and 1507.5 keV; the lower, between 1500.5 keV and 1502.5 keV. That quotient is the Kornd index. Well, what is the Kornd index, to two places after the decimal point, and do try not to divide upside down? 0.67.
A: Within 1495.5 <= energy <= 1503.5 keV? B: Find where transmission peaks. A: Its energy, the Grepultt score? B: 1500 keV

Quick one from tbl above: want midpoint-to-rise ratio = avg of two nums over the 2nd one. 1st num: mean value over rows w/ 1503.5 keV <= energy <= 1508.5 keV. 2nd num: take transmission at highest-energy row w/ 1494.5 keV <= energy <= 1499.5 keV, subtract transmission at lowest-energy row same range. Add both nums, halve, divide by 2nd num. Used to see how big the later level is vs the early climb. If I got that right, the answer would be 3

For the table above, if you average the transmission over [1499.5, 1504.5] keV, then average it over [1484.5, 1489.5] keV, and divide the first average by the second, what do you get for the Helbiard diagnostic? 1.1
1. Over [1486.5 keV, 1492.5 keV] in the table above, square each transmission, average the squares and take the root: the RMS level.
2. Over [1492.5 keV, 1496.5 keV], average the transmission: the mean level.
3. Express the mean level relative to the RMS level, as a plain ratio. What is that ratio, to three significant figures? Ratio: 1.09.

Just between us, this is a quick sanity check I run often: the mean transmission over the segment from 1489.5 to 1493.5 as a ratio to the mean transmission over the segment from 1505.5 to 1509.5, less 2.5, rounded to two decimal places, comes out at -1.31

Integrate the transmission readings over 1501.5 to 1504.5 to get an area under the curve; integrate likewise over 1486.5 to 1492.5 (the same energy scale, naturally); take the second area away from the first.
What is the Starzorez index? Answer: -80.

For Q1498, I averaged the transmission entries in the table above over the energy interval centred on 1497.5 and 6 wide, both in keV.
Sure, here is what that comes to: 40.9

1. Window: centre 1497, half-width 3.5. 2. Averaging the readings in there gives 40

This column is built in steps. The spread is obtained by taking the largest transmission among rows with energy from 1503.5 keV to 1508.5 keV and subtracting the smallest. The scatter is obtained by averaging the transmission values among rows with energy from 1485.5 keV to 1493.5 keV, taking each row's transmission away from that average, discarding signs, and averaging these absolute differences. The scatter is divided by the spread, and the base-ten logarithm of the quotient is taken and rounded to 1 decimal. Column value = -0.8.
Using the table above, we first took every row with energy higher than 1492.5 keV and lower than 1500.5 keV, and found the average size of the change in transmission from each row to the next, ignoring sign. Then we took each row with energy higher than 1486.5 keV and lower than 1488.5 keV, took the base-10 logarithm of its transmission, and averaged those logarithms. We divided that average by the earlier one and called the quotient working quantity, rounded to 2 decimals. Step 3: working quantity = 0.73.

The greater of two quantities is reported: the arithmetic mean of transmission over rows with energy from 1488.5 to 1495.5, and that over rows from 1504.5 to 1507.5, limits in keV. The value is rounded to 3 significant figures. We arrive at 32.4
